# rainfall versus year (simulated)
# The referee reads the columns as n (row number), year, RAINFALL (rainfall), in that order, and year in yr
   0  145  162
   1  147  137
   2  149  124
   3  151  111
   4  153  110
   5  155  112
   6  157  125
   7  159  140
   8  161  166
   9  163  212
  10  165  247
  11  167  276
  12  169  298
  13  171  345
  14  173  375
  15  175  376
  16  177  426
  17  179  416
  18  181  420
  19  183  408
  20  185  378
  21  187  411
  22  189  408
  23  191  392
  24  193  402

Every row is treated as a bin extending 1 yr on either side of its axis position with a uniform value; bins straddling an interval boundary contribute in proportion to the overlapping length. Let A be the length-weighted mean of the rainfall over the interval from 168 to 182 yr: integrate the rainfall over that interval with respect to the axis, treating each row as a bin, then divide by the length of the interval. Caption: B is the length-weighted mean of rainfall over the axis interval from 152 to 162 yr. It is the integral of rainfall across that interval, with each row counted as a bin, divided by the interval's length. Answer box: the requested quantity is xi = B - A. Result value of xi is -249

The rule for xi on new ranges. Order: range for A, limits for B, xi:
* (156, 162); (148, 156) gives -29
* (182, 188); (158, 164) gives -226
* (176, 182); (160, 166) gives -212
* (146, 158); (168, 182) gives 260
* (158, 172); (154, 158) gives -122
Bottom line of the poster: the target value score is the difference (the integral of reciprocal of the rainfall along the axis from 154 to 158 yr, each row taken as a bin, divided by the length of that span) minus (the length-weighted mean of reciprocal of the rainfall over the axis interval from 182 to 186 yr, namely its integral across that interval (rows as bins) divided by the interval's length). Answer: 0.0059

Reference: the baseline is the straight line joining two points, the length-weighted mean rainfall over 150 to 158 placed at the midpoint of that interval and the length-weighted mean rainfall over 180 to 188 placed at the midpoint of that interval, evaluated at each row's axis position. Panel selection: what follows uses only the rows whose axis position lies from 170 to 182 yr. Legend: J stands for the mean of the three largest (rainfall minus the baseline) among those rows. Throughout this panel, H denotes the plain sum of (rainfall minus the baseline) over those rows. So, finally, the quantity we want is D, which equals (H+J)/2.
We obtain 237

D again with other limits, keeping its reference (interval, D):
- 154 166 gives -12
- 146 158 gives 103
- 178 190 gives 27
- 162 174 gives 158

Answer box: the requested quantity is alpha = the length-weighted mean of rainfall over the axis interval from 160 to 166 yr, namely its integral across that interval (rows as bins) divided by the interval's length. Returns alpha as 208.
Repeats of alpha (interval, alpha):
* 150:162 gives 127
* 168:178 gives 364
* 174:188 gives 405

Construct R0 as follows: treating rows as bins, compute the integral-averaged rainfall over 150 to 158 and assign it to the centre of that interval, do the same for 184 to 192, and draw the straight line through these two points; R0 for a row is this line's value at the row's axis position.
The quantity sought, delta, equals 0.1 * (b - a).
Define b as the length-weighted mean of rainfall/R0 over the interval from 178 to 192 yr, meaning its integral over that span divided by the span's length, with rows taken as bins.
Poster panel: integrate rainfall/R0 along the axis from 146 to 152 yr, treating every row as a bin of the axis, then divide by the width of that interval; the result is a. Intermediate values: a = 1.79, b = 1.10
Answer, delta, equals -0.07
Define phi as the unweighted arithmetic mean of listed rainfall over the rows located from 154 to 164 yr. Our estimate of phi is 151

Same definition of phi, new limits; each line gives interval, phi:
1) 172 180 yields 398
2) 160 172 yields 257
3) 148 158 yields 116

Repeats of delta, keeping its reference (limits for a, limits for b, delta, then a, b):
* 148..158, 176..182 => 0.02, 1.16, 1.31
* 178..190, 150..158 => -0.01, 1.13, 1.02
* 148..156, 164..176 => 0.01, 1.22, 1.28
